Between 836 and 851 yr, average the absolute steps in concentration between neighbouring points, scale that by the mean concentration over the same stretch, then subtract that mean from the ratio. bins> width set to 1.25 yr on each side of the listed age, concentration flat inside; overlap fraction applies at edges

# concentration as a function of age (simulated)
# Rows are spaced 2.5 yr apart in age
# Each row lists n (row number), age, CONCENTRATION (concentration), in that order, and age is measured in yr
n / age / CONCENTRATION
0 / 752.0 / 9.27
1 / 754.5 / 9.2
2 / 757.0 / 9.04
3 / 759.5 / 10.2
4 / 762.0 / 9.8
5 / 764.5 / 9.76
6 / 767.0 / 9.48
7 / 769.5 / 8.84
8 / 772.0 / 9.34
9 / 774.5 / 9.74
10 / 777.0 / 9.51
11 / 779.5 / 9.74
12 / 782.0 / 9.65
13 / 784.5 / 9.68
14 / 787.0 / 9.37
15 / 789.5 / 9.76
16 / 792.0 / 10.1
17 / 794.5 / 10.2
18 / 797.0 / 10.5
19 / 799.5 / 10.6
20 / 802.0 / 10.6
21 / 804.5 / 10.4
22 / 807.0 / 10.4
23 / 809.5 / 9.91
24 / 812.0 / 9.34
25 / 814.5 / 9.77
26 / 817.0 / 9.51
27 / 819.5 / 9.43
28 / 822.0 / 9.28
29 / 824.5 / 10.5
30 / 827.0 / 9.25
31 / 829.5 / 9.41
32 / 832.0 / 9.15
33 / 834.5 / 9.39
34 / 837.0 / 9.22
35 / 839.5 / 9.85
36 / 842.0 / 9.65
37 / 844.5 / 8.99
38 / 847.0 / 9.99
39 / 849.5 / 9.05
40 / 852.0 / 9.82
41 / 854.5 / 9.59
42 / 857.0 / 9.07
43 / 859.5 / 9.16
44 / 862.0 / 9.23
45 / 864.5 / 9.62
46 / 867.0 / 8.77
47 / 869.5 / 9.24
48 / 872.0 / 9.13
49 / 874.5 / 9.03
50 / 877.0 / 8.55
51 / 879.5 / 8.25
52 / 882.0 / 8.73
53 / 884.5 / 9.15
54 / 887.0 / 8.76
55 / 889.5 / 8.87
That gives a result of -9.4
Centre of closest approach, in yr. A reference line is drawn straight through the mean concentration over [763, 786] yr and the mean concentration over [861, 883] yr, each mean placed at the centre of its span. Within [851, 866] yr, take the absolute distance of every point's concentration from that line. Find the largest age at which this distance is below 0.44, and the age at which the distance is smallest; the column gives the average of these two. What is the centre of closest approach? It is 859.5 yr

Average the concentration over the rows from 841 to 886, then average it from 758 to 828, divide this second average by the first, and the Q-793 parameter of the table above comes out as 1.070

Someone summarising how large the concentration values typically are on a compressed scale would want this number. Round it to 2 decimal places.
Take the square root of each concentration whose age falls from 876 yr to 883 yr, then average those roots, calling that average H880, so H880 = 2.92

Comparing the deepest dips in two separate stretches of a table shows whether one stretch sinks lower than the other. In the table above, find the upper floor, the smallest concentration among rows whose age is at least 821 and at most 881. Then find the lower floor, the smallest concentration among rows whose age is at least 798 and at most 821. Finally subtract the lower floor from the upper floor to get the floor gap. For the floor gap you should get -1.1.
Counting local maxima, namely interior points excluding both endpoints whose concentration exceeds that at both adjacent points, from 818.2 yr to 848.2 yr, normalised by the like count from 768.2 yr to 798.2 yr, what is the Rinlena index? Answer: 1.3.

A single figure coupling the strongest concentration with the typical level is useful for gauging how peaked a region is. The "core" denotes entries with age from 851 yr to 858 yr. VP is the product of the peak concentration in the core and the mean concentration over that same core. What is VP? 93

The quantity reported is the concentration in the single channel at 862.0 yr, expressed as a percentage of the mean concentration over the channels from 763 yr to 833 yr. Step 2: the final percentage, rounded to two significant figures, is 95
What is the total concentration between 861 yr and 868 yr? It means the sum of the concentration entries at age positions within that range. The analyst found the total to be 28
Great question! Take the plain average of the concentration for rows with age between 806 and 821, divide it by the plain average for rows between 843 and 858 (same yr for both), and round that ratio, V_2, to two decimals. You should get 1.03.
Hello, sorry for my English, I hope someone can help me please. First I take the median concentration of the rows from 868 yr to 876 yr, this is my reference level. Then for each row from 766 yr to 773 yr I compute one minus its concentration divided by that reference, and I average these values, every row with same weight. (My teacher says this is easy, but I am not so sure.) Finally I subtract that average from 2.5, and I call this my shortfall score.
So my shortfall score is 2.51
